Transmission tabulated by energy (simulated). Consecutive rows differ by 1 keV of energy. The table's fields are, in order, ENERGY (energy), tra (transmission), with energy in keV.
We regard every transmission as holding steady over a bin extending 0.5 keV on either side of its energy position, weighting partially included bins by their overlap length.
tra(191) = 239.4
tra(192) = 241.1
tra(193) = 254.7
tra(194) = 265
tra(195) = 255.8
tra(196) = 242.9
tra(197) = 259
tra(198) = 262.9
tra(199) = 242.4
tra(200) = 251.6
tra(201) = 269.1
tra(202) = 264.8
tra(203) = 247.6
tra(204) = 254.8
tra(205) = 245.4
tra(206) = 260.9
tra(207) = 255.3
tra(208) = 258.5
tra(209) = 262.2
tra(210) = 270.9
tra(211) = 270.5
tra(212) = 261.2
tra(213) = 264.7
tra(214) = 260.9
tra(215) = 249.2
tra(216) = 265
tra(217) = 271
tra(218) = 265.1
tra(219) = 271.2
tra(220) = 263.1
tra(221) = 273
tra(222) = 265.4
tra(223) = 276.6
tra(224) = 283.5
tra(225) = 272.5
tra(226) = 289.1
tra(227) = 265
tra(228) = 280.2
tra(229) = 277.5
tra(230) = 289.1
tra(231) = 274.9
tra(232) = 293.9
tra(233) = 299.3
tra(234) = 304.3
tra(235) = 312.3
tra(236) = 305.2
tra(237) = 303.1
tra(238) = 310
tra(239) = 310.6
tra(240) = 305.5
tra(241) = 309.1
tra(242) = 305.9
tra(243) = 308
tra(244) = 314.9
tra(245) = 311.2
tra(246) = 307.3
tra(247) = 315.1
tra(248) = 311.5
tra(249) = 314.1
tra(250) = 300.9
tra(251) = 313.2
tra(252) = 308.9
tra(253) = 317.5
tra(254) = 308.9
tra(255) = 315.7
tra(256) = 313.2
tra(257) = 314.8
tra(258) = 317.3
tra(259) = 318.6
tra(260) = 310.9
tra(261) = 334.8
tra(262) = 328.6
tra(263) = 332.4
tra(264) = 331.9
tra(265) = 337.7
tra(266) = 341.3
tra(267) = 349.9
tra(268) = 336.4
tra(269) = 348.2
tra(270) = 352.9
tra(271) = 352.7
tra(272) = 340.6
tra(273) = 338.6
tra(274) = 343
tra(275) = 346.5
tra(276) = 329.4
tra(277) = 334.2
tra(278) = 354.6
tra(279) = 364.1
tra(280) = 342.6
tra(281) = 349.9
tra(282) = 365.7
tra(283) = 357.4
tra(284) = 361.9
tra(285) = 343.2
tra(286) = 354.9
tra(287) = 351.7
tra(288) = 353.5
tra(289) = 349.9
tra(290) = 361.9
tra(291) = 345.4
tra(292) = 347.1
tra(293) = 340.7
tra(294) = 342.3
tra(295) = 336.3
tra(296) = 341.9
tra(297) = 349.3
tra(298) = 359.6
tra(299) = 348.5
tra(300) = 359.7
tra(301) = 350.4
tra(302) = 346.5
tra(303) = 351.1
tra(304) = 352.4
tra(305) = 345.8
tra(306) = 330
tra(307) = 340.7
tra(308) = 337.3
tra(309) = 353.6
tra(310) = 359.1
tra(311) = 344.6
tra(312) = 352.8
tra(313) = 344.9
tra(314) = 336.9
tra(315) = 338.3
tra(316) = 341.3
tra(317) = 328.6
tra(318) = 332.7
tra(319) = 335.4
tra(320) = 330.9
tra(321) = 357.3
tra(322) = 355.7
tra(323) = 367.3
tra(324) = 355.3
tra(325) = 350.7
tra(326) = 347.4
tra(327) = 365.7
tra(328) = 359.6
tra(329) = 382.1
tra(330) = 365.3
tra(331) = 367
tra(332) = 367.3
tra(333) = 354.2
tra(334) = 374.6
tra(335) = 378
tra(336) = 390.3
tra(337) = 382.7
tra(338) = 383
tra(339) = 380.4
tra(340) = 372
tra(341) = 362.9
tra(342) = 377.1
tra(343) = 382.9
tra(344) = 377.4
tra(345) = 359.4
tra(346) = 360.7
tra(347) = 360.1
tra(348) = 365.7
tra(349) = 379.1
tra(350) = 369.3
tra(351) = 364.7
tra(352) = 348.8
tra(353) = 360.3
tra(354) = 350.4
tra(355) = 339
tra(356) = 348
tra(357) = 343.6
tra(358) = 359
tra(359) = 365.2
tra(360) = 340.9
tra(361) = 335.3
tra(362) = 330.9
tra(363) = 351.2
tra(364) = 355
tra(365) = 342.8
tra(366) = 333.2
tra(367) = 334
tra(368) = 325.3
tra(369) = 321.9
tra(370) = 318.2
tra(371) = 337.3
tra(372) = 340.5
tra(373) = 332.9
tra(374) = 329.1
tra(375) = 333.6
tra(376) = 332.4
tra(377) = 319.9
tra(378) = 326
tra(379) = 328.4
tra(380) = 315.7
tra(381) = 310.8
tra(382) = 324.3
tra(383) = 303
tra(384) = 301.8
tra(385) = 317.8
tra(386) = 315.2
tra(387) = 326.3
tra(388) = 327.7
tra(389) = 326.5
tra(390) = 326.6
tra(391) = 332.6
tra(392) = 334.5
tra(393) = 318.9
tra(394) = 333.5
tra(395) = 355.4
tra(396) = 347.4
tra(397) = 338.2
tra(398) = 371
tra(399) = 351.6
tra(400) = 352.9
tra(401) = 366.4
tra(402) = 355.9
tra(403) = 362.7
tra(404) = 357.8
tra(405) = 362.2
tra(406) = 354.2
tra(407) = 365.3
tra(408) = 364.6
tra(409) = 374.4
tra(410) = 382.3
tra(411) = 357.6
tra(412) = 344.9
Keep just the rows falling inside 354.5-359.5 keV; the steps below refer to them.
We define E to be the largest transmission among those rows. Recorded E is 365.2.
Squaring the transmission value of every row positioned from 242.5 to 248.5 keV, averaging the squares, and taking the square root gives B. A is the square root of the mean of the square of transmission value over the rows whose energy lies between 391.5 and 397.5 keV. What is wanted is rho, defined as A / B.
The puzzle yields 1.09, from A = 338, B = 311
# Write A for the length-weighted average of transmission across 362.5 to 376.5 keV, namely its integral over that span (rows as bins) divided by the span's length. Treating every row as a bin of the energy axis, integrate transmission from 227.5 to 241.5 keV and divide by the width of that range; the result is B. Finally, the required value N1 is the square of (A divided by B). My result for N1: 1.26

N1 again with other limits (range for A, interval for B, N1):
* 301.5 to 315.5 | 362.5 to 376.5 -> 1.06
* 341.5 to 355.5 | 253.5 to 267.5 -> 1.25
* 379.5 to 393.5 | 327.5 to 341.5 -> 0.74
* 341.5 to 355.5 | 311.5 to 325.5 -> 1.11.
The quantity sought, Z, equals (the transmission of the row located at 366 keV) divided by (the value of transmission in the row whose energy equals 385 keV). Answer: 1.05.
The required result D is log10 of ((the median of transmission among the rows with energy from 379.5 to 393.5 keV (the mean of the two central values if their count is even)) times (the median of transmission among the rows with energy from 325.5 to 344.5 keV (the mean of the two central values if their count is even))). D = 5.08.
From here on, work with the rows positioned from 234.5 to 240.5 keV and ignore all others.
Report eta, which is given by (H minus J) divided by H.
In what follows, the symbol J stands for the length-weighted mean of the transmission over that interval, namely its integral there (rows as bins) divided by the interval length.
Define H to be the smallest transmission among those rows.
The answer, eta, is -0.02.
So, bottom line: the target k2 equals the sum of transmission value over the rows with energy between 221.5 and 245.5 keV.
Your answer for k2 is 7067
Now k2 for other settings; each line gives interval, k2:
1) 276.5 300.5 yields 8416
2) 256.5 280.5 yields 8102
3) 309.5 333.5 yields 8440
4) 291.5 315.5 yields 8310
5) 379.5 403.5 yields 8017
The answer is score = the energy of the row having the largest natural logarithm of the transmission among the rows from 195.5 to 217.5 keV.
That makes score 217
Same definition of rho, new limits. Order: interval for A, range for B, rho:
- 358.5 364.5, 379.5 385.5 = 1.11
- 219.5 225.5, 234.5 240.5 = 0.89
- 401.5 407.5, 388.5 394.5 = 1.09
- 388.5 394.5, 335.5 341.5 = 0.87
